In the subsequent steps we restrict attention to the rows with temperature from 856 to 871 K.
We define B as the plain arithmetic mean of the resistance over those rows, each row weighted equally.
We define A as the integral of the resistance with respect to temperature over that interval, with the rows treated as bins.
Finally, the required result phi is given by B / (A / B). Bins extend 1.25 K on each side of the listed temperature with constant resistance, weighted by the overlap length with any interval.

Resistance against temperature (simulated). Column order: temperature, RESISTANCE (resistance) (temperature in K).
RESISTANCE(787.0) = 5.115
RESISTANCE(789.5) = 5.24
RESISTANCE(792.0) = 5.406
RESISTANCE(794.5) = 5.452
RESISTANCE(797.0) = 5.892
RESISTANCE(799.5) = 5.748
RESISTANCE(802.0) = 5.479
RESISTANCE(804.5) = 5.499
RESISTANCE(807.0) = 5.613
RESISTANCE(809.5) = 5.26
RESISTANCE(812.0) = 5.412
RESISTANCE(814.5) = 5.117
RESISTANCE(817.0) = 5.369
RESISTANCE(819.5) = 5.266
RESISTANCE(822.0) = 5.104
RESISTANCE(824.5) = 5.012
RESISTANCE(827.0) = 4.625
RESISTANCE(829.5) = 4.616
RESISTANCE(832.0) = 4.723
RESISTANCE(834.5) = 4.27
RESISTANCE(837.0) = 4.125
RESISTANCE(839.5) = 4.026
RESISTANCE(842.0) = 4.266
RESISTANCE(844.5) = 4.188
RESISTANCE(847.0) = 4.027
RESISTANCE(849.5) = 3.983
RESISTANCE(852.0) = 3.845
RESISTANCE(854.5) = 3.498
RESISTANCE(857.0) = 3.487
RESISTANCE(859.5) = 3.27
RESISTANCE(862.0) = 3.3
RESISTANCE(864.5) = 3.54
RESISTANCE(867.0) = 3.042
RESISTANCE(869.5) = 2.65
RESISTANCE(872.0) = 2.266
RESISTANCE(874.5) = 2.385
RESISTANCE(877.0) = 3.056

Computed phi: 0.22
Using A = 48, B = 3.2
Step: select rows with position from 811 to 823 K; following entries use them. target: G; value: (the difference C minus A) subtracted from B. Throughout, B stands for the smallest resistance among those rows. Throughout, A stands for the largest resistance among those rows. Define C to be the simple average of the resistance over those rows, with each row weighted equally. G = 5.3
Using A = 5.412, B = 5.104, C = 5.3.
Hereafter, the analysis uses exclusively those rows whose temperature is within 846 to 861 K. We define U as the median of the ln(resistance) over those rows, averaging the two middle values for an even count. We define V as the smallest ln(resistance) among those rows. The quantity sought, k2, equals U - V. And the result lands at 0.11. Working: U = 1.3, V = 1.2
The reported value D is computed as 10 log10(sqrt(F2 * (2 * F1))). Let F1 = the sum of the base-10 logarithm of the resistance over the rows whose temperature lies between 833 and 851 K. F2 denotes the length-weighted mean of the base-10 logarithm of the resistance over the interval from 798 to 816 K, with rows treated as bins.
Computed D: 4.01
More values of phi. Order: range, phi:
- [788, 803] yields 0.37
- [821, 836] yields 0.32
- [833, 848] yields 0.28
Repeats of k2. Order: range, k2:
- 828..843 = 0.06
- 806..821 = 0.04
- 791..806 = 0.02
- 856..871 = 0.21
